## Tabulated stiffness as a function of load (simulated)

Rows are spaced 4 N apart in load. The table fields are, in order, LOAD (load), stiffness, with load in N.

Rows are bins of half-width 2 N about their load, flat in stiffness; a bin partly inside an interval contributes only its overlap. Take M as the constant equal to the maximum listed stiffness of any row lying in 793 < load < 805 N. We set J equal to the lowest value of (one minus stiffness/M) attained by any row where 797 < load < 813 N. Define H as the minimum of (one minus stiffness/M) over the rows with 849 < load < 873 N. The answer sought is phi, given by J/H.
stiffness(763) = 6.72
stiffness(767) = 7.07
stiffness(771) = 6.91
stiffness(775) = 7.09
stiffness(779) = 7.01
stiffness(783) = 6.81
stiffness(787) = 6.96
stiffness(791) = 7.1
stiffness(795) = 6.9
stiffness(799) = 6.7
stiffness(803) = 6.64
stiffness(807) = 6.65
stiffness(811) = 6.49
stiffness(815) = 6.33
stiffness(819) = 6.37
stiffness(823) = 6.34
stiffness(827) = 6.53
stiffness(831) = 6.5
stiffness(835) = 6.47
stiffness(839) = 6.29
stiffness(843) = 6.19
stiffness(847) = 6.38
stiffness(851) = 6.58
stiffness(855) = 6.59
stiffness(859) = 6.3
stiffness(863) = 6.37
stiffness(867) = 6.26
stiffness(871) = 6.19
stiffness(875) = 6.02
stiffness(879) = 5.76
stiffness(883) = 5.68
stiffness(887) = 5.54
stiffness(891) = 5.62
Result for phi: 0.65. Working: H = 0.04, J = 0.029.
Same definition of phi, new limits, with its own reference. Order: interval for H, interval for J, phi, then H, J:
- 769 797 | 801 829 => -1.25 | -0.03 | 0.036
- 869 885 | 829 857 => 0.44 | 0.10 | 0.045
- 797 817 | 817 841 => 1.85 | 0.03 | 0.054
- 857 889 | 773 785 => -0.36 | 0.08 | -0.028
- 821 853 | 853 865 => 0.97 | 0.05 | 0.045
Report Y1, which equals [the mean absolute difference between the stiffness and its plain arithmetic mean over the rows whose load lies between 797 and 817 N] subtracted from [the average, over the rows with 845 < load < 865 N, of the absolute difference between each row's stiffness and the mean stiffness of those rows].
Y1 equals -0.01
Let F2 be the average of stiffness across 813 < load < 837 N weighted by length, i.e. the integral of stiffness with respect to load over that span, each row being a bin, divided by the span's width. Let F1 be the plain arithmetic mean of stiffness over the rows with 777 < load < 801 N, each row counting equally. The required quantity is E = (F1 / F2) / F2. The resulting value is 0.17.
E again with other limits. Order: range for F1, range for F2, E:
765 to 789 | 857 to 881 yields 0.18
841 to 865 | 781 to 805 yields 0.14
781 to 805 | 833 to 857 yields 0.17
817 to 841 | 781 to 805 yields 0.14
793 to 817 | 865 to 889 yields 0.19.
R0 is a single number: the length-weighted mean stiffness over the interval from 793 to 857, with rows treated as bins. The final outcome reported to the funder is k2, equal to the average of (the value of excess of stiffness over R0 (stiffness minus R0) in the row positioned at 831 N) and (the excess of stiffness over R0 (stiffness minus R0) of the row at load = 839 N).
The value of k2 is -0.10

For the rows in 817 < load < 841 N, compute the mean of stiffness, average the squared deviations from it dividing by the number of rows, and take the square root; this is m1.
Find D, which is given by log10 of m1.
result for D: -1.05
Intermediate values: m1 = 0.09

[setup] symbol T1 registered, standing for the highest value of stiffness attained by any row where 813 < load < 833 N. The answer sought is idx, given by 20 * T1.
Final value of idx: 131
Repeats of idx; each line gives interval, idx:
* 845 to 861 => 132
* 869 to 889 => 124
